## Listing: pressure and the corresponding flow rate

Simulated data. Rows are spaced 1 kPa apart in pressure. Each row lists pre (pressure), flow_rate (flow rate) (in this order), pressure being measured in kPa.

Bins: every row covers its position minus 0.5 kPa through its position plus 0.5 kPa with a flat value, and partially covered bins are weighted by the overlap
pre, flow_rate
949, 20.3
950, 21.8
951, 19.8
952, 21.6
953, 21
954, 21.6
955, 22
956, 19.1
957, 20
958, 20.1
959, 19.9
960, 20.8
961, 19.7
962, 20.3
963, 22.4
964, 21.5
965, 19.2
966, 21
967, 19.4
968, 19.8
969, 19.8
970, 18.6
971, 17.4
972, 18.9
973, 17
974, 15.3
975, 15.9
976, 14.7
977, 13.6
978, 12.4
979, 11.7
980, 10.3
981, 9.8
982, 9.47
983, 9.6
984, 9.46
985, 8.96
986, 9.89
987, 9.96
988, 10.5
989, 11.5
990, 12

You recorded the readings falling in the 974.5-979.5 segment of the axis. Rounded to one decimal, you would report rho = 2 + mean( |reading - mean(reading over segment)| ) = 3.3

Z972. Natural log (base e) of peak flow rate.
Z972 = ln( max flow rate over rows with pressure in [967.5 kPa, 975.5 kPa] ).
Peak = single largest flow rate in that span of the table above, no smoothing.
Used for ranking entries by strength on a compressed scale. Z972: 2.99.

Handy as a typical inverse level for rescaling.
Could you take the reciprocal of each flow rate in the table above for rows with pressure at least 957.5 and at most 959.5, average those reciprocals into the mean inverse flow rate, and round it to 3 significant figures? 0.0500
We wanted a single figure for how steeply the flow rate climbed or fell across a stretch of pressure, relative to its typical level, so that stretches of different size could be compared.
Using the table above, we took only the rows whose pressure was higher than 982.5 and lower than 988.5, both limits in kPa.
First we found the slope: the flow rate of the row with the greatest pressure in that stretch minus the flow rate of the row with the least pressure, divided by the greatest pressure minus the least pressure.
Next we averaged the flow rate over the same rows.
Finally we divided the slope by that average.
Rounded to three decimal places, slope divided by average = 0.019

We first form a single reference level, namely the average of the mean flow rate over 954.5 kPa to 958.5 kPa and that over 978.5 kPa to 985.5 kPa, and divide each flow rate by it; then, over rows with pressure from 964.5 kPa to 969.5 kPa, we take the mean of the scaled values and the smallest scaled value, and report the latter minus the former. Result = -0.042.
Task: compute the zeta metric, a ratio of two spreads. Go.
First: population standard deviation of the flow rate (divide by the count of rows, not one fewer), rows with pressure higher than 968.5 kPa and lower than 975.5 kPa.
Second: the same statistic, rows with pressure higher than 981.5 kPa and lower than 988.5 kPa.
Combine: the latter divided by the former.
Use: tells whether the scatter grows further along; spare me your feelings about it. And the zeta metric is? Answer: 0.30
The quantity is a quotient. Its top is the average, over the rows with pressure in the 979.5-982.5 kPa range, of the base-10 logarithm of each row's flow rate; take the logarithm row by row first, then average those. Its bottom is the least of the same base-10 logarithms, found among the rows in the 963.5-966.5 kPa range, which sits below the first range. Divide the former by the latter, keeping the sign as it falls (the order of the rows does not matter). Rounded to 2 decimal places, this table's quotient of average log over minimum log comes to 0.77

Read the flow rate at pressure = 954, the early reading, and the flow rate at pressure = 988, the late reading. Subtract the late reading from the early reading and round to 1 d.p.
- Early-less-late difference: 11.1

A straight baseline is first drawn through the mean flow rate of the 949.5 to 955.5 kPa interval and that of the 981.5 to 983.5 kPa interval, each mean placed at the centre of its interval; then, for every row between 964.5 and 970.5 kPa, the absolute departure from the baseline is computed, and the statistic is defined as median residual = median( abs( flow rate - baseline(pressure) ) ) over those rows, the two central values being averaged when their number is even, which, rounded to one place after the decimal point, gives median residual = 4.4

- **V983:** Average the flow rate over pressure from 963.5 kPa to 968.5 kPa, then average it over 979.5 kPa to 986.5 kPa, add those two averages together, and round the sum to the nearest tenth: 29.8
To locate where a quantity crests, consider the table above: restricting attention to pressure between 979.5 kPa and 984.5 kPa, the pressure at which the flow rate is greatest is 980 kPa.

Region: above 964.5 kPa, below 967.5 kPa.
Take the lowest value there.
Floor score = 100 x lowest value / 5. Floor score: 384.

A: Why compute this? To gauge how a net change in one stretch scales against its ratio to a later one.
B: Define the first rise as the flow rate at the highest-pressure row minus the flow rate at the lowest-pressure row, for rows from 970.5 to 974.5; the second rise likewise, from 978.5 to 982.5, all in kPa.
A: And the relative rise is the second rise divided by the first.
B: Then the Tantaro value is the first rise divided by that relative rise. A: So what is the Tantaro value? -2.0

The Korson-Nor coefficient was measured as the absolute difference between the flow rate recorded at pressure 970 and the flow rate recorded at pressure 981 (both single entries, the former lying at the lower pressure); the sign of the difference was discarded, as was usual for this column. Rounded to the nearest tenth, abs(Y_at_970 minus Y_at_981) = 8.8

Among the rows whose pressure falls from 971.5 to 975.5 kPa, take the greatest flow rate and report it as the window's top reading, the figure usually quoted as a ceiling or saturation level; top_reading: 18.9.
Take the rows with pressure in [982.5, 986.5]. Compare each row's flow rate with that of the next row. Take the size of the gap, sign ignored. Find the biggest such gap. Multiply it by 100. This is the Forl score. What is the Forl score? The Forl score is 93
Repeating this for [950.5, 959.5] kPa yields 290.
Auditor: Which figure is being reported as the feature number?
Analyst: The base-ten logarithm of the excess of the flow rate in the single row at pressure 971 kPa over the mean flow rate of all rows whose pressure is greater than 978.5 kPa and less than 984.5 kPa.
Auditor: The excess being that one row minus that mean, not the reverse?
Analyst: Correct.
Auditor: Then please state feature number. 0.87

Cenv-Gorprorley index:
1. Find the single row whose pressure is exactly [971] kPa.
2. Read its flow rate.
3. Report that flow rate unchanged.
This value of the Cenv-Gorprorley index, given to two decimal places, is 17.40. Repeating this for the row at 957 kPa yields 20.00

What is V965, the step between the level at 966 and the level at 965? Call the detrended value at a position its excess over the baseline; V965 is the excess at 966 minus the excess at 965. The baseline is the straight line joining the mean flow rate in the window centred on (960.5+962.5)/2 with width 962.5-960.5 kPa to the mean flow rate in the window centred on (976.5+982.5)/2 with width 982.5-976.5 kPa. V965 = 2.3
